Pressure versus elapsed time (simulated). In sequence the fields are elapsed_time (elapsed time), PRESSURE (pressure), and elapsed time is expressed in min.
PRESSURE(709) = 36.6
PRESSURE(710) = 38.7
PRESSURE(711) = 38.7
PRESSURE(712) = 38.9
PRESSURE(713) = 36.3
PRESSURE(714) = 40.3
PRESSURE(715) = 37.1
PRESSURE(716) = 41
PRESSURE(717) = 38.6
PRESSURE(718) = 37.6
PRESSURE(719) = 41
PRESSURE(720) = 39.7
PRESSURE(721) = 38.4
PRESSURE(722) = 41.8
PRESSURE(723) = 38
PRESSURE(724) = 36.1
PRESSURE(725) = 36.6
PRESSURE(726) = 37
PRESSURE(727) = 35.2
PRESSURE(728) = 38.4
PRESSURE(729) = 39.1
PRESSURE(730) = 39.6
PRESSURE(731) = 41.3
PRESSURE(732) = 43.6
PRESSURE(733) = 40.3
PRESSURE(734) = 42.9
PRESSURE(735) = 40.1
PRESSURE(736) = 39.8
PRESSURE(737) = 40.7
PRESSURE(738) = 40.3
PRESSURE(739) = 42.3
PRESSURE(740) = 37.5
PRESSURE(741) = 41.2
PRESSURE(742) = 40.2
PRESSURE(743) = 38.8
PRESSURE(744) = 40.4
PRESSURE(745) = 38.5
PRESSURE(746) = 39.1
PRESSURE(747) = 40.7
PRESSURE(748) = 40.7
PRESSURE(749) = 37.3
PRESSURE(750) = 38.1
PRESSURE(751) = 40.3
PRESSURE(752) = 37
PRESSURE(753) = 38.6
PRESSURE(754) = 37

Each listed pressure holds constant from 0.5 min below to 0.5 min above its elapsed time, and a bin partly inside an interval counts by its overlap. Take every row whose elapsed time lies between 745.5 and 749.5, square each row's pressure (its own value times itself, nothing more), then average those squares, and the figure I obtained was 1558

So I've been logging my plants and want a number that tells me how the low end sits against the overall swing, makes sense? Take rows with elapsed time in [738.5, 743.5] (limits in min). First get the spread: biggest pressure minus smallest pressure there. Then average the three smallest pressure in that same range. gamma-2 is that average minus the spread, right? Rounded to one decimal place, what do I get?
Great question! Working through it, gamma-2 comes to 34.0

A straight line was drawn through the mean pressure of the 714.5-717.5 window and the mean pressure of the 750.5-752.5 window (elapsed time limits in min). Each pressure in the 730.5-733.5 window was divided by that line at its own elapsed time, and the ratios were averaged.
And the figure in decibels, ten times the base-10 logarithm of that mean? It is 0.318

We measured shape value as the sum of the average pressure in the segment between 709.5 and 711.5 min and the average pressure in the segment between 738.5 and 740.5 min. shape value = 78.6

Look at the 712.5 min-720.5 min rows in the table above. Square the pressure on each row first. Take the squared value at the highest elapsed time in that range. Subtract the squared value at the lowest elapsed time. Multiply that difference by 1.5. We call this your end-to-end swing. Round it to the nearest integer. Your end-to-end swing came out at 388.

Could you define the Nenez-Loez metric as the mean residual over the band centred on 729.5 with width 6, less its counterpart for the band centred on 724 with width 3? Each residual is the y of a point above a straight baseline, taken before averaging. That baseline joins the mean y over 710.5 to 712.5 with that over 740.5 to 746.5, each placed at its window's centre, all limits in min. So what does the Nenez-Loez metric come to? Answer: 2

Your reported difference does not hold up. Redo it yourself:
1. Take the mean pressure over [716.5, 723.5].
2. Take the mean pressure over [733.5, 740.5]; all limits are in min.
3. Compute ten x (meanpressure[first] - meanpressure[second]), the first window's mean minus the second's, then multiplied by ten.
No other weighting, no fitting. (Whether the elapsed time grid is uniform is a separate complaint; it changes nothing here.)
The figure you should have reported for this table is -12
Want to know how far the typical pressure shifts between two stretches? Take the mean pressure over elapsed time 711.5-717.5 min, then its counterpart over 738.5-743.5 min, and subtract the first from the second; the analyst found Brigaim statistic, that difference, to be 1.3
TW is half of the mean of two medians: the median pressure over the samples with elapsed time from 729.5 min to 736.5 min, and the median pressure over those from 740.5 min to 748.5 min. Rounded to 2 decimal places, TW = 20.15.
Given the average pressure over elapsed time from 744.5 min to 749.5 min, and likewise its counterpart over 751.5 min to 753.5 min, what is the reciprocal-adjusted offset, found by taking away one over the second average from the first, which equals 39.2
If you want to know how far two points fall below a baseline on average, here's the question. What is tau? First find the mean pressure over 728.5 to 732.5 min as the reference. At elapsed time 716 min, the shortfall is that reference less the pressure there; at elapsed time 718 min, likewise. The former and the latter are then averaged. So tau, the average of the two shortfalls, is 1.6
